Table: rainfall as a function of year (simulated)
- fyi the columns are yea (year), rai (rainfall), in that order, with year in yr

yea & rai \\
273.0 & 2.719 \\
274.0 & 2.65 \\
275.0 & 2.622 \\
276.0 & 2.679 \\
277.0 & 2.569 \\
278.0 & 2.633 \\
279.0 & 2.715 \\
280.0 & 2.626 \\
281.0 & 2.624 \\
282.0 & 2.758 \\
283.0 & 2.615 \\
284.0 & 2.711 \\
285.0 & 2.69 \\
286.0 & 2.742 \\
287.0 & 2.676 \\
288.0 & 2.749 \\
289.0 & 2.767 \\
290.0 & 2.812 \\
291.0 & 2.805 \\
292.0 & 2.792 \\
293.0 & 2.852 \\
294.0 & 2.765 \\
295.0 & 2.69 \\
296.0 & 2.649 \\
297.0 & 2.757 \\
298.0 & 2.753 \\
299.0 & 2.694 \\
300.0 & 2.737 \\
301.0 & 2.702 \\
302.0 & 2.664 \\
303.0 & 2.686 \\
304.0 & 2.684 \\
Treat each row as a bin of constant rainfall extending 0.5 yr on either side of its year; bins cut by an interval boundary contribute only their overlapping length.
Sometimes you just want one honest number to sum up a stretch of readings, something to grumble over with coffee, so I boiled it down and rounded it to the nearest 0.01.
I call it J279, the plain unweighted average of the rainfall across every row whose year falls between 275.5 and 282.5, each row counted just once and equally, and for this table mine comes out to 2.66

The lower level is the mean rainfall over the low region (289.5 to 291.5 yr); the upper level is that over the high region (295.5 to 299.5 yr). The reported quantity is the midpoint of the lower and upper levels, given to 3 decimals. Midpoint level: 2.761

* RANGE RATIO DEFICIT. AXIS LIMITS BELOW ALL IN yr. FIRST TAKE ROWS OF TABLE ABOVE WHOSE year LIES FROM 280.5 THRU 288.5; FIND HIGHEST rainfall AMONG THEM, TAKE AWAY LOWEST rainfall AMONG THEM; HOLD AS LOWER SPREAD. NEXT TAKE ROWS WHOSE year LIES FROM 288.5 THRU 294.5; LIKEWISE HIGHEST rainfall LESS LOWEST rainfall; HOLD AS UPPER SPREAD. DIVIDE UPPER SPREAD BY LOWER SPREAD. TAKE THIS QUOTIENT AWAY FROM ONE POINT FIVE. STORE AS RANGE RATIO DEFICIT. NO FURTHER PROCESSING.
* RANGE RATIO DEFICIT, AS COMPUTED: 0.89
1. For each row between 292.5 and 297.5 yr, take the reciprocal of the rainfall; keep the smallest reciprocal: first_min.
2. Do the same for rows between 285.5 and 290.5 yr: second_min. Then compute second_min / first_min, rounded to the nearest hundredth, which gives 1.01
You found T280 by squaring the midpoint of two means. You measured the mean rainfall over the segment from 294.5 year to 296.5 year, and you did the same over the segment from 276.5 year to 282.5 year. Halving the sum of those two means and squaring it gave 7.09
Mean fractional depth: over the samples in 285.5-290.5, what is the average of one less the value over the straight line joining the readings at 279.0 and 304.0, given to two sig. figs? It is -0.017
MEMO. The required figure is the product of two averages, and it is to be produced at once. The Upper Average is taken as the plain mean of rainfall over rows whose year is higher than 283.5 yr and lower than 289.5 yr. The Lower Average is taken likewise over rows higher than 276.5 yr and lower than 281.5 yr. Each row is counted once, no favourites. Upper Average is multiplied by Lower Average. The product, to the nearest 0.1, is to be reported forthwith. 7.2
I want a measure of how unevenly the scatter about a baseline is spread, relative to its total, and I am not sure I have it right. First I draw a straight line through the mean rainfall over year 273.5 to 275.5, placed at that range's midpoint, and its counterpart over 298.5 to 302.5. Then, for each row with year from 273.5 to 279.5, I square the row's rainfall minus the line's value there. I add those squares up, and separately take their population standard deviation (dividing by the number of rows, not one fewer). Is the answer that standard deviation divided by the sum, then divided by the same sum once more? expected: 15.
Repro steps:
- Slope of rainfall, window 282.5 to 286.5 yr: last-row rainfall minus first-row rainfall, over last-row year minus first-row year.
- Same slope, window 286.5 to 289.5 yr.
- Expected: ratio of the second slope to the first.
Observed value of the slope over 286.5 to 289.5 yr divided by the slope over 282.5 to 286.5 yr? 1.1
